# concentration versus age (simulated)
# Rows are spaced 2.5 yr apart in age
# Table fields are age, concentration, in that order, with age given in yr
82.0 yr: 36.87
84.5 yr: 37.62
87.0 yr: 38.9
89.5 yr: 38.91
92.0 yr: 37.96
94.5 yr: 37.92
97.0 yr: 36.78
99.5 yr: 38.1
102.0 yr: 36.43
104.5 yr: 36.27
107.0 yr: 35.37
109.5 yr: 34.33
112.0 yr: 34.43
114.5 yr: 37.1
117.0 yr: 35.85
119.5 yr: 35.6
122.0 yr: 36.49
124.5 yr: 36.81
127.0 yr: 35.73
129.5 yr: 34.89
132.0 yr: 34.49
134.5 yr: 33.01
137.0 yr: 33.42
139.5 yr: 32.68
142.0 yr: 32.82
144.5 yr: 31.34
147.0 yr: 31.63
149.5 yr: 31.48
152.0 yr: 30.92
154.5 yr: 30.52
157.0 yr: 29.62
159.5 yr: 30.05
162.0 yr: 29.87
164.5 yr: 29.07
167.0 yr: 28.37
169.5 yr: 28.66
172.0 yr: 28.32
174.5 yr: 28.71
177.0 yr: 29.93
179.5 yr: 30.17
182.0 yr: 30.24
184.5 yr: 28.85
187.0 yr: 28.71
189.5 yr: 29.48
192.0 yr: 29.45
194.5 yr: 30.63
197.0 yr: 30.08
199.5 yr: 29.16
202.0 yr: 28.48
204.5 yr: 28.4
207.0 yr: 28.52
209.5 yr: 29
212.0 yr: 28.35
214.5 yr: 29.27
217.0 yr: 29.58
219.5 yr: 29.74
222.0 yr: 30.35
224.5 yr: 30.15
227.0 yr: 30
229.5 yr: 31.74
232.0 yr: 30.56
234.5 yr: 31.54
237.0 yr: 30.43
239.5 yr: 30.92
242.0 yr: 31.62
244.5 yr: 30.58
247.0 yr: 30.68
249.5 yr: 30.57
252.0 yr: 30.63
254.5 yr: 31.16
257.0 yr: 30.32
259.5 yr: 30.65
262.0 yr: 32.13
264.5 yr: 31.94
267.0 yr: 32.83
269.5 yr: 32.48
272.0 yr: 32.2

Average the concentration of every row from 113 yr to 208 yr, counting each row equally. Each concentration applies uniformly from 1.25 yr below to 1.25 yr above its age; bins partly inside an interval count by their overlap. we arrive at 31.3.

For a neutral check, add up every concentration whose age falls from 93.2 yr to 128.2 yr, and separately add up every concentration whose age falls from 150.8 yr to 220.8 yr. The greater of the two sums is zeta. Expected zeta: 822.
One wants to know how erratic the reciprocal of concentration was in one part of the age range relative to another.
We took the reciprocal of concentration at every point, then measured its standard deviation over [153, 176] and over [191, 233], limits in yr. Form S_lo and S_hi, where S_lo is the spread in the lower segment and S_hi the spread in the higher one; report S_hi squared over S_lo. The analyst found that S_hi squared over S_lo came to 0.0012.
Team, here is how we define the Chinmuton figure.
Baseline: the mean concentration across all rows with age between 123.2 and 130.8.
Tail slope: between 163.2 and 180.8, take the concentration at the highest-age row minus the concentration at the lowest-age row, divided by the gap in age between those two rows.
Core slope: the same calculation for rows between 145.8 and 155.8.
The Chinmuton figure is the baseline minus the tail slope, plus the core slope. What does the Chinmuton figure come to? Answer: 35.6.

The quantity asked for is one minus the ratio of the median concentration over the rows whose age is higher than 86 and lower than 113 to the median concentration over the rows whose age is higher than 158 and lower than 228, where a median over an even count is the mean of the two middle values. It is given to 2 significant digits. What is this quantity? -0.25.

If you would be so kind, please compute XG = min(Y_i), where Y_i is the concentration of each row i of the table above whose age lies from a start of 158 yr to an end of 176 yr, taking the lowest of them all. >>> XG 28.32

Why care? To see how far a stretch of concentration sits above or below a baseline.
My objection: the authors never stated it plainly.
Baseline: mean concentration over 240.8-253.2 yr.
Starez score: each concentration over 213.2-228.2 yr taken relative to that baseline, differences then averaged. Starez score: -1.0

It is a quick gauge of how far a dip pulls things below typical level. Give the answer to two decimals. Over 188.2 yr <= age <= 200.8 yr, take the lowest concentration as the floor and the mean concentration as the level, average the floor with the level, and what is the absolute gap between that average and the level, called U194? 0.30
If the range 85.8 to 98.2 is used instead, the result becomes 0.66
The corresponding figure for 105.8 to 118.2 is 0.54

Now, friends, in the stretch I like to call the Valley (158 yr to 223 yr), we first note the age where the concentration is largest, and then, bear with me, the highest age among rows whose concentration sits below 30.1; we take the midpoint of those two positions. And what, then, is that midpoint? 207.0 yr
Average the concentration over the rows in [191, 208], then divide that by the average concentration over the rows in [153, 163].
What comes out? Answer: 0.97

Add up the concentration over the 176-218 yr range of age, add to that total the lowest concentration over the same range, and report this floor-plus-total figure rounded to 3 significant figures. 527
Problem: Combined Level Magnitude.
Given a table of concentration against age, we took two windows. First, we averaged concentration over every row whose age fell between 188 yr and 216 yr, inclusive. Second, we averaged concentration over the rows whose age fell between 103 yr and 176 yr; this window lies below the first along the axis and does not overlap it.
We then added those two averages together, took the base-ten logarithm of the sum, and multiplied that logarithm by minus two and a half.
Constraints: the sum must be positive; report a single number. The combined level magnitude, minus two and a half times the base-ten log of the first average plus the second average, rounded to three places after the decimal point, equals -4.478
